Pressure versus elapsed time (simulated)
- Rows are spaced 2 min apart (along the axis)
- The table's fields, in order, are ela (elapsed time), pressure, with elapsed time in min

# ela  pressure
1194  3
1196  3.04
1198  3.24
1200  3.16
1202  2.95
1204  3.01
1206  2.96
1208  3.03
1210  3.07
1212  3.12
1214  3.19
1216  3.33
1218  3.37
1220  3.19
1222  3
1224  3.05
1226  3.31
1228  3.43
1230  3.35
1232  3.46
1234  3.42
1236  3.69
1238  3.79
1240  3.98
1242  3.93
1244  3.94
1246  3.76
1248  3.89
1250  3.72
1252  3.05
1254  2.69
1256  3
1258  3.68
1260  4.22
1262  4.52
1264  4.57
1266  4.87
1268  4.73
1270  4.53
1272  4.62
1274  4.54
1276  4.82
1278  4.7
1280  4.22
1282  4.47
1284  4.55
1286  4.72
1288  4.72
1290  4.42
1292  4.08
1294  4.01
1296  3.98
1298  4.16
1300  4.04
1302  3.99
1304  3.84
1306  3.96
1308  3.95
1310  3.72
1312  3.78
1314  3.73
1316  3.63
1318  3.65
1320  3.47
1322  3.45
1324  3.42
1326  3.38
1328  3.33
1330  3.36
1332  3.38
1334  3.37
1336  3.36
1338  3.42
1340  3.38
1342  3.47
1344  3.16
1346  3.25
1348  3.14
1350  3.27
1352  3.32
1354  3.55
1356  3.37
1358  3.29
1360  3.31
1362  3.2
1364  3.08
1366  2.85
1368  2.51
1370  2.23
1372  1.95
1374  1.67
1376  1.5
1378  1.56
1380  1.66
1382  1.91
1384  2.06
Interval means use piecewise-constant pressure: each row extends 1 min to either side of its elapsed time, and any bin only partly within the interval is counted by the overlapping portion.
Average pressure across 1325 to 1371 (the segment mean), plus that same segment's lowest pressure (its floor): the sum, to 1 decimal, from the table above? 5.4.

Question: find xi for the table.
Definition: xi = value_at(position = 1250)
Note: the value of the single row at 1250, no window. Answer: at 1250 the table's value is 3.72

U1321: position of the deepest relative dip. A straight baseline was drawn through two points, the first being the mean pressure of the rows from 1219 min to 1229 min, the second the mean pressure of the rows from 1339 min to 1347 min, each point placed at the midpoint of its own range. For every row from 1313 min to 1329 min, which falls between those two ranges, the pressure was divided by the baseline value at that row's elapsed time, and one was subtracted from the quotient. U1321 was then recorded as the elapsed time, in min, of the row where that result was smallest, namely 1328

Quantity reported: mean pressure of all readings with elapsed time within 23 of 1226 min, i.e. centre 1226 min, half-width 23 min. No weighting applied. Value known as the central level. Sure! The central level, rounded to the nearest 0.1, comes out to 3.4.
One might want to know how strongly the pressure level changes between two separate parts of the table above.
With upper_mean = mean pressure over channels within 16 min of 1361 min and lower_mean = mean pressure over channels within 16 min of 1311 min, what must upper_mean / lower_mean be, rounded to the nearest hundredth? 0.76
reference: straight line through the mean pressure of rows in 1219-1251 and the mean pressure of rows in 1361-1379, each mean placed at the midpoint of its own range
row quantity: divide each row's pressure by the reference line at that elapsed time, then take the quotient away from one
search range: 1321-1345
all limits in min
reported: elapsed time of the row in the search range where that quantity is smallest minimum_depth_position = 1342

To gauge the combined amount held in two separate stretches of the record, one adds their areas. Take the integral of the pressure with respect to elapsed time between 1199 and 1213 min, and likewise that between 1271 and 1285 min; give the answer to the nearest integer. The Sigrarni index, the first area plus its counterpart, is 106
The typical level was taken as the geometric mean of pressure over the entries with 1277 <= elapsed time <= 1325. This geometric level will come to 4.01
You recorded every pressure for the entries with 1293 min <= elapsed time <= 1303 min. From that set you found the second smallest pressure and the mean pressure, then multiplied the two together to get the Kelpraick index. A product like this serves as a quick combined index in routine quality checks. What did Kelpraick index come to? 16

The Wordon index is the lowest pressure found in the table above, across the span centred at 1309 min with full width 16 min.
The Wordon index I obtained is 3.63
